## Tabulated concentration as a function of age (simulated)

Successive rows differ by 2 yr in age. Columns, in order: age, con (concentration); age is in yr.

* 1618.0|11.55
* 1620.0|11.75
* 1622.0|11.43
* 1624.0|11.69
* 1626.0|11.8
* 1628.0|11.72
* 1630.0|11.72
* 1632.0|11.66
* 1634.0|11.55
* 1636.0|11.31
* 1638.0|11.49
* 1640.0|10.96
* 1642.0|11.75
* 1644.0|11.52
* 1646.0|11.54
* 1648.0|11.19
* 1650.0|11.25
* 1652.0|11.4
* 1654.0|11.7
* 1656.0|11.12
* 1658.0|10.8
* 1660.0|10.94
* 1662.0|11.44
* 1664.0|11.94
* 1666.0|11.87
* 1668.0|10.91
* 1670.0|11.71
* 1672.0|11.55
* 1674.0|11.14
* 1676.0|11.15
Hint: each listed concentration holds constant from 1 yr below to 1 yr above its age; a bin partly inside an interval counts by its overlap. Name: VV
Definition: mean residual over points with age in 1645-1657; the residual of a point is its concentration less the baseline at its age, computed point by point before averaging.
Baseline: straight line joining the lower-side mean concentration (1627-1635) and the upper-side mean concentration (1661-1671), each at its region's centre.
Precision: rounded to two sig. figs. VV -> -0.25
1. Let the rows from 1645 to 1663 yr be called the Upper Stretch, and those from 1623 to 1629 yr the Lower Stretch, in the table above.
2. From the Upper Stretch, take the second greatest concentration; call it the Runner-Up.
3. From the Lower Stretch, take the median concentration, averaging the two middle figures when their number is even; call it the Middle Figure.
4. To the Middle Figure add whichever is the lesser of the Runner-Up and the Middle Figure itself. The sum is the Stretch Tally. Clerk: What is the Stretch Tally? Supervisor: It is 23.26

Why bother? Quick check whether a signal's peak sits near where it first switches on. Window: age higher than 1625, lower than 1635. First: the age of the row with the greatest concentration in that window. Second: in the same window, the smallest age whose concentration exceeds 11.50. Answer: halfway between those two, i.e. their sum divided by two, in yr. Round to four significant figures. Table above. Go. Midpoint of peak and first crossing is 1626 yr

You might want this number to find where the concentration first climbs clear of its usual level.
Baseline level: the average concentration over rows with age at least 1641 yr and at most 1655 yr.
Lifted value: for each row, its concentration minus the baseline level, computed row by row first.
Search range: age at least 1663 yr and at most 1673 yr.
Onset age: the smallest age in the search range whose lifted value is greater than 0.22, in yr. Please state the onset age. 1664.0 yr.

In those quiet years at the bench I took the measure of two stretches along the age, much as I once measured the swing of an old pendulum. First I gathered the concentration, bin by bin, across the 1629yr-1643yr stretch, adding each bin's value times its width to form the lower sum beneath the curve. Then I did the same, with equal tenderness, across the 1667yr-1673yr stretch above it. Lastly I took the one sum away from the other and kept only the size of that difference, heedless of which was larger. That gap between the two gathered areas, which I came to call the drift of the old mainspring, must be 93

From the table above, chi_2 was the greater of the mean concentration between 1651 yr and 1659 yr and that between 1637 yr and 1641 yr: 11.3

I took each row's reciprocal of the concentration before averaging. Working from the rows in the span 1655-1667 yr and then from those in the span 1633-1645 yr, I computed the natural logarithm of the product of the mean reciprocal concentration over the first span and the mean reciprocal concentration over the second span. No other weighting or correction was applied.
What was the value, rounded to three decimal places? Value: -4.864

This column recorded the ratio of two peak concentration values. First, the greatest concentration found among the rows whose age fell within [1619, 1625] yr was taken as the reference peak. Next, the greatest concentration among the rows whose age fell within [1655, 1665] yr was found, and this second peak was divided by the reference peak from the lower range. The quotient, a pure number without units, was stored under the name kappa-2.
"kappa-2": 1.02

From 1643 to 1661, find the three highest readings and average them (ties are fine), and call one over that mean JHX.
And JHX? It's 0.0863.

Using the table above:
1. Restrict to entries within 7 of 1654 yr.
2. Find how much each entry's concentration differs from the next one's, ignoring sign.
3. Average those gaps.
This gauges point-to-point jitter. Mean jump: 0.26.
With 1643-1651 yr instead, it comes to 0.14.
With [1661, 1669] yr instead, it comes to 0.51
